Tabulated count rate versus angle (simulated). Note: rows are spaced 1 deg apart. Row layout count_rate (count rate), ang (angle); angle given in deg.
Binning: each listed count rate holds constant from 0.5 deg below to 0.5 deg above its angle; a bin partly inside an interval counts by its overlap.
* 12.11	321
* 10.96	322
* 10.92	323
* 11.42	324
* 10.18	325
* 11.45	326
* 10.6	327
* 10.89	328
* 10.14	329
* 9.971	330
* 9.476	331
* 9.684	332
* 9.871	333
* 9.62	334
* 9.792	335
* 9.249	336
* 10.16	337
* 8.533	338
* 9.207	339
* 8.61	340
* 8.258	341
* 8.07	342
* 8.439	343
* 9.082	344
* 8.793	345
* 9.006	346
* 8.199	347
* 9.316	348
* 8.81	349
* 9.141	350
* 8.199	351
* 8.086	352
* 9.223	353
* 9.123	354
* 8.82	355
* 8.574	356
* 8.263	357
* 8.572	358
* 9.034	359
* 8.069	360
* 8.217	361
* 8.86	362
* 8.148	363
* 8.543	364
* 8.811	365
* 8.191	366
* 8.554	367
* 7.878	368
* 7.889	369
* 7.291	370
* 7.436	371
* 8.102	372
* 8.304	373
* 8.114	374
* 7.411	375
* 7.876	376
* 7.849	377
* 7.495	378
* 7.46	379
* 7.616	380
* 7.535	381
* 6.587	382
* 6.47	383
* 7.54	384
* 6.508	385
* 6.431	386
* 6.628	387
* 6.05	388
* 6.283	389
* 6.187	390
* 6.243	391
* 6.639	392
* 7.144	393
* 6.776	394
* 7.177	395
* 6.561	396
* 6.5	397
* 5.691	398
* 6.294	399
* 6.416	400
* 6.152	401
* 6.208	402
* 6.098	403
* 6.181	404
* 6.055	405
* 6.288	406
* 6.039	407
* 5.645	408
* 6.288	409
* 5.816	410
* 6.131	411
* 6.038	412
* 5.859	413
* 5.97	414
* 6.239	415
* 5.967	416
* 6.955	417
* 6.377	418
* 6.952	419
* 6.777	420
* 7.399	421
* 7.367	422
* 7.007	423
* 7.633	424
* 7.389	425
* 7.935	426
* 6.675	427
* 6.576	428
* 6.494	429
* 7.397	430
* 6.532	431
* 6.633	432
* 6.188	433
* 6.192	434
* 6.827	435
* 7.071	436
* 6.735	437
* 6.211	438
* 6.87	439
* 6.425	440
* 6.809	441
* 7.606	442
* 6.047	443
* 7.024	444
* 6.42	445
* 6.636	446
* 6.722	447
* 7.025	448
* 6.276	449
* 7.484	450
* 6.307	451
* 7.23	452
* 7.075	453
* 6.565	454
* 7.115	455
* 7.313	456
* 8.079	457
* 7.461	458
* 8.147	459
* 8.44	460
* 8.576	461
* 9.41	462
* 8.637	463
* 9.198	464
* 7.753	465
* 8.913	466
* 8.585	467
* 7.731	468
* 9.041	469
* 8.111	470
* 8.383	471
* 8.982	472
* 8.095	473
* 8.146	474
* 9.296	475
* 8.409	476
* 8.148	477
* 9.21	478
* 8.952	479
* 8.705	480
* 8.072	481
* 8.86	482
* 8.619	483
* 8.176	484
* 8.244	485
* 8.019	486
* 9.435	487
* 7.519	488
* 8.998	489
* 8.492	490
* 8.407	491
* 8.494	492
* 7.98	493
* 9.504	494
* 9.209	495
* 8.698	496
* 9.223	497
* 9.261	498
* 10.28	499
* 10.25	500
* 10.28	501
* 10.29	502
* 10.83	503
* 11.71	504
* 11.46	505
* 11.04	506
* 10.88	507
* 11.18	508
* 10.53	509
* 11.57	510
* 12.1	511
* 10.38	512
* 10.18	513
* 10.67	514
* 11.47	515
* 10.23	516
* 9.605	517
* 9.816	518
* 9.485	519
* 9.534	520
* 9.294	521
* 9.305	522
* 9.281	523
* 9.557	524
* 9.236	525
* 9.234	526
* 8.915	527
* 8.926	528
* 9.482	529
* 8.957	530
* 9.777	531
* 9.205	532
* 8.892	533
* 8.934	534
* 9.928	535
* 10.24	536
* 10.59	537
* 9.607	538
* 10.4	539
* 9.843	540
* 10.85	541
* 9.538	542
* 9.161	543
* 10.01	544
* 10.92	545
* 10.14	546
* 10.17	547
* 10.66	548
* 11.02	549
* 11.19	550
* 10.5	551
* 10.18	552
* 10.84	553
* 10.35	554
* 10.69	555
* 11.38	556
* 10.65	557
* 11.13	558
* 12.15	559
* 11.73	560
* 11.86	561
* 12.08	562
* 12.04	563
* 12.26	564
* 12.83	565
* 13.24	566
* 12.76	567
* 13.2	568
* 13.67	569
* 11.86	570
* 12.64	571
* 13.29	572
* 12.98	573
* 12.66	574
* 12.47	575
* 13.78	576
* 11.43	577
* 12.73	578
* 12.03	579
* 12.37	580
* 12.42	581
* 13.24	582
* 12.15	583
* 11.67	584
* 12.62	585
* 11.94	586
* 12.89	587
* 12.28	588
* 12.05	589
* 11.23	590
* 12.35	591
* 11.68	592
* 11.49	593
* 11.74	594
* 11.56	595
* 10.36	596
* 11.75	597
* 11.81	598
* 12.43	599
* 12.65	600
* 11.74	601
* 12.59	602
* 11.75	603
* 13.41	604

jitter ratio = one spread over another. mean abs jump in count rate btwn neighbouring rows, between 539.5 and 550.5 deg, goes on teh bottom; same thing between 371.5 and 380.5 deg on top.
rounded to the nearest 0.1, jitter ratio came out 0.4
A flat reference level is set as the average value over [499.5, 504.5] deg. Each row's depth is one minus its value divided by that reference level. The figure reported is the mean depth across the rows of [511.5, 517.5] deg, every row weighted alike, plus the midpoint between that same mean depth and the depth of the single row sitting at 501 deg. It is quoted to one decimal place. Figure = 0.1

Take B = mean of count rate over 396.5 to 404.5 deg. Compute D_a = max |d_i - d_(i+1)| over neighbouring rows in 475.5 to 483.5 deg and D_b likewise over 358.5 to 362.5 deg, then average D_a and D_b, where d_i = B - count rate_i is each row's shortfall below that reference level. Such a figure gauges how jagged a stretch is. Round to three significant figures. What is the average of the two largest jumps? 1.01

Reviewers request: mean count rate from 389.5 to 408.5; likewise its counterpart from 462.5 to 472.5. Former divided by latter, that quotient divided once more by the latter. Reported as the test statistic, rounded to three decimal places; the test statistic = 0.087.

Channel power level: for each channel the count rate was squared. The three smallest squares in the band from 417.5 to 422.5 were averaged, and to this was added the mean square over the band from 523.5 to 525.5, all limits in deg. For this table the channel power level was 133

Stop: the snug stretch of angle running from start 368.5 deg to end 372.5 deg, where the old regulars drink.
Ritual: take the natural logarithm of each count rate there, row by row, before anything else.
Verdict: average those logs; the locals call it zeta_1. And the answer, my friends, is 2.04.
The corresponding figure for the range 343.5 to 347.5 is 2.17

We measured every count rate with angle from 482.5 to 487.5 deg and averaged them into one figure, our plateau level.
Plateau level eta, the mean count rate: 8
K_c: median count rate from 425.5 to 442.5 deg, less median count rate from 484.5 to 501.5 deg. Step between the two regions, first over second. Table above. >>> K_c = -2.3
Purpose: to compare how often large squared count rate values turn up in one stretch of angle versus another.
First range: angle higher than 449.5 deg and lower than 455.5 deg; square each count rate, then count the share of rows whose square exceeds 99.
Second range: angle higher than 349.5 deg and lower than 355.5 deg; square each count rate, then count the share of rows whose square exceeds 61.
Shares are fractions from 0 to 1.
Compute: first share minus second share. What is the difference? -1.0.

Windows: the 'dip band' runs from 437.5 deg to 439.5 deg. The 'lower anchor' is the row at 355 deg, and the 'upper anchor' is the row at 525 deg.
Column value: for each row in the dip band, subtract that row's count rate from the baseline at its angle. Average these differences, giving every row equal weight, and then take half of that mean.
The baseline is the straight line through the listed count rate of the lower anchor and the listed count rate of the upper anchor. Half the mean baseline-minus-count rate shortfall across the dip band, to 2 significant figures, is 1.2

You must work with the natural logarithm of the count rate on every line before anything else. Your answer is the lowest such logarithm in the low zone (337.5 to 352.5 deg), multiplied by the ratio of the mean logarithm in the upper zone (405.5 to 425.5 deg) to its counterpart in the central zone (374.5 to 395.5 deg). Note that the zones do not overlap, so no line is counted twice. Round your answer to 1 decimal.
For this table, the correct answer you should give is 2.0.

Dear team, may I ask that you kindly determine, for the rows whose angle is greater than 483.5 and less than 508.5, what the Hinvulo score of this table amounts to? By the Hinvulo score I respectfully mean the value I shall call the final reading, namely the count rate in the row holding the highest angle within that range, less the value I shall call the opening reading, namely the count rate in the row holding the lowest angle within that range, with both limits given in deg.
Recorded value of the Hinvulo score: 3.0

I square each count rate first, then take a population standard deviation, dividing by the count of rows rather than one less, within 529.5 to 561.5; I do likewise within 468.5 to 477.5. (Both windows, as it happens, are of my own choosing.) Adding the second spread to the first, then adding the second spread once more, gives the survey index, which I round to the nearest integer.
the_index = 33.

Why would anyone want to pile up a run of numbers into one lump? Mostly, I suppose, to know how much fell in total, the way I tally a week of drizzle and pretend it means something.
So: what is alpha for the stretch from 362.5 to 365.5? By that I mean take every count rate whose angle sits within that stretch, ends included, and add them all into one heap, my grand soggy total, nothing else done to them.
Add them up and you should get 25.5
